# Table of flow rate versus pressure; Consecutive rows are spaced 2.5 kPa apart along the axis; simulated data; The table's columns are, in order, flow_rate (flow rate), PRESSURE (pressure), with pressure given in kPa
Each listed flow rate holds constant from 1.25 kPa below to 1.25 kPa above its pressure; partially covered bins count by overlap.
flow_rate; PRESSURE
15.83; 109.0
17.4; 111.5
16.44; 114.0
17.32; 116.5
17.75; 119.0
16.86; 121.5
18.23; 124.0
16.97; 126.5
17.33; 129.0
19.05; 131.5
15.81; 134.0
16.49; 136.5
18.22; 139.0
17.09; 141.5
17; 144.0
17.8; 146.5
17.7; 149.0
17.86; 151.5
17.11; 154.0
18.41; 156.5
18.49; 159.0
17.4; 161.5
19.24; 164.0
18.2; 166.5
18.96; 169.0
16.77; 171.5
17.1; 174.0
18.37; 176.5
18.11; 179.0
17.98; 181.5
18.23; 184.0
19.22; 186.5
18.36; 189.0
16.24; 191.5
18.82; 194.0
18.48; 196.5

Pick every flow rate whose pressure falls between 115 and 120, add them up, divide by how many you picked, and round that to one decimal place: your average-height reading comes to 17.5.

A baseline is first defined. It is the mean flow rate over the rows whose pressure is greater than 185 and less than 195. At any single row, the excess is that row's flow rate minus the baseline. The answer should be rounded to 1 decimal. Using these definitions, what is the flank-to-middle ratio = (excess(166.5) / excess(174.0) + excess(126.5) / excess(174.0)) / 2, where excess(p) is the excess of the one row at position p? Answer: 0.5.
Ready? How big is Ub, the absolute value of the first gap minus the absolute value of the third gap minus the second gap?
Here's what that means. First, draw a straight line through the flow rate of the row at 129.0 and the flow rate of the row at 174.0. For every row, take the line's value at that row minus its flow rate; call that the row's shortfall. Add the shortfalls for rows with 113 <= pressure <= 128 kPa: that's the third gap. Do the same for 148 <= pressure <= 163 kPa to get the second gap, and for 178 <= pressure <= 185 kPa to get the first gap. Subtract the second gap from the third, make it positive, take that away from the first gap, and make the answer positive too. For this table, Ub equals 7.6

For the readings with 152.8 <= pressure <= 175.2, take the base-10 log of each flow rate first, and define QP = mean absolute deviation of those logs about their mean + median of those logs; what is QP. 1.279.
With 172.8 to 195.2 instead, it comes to 1.276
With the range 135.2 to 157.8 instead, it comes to 1.261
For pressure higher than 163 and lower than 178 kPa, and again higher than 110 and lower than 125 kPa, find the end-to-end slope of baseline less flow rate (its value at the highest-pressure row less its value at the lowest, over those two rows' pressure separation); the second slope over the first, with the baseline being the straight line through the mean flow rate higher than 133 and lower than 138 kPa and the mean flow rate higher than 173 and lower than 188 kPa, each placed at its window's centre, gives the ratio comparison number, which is -0.2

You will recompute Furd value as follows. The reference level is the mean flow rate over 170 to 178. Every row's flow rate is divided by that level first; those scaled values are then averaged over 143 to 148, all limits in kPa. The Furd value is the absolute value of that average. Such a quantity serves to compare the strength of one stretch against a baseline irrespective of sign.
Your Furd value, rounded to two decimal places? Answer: 1.00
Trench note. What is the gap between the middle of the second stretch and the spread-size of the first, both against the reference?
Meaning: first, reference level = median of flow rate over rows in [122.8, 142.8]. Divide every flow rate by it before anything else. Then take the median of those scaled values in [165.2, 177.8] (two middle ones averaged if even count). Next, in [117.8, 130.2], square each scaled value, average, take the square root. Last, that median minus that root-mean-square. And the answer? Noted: 0.044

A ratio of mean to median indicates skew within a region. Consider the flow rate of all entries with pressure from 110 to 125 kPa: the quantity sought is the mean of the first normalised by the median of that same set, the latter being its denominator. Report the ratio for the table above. 1.00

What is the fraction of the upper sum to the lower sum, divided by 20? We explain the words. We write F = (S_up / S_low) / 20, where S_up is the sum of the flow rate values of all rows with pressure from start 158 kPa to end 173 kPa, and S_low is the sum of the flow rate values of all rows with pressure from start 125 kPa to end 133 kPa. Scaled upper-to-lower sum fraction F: 0.10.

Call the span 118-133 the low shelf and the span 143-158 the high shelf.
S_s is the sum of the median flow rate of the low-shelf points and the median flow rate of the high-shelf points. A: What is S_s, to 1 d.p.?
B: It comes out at 35.3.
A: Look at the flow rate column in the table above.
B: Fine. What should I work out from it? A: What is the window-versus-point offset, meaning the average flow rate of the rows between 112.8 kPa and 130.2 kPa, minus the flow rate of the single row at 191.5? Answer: 1.0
